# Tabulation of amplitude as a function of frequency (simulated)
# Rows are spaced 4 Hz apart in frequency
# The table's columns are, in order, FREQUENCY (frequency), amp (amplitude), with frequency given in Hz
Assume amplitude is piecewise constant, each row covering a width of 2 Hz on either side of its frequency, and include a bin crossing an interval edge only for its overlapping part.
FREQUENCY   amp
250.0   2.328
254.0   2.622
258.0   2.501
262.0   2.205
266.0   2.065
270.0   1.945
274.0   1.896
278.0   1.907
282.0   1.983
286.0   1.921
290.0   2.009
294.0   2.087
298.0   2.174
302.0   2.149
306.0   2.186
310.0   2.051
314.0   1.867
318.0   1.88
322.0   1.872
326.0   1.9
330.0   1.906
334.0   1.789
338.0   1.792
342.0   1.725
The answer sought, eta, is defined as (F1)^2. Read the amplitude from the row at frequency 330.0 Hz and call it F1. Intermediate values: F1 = 1.906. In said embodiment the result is 3.6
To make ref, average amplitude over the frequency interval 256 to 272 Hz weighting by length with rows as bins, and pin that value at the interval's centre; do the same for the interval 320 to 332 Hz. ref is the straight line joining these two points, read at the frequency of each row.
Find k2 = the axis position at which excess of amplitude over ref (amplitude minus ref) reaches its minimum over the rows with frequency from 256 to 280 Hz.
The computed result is 274.0 Hz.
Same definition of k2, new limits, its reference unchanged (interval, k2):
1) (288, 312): 290.0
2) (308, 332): 314.0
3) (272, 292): 274.0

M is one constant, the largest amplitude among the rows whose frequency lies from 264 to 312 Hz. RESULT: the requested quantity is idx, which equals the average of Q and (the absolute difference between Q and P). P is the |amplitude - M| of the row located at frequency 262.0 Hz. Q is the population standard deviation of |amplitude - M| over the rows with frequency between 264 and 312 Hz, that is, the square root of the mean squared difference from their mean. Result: 0.090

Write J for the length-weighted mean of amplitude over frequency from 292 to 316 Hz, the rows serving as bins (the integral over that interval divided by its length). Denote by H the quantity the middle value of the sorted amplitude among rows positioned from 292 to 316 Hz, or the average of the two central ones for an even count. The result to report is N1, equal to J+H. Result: 4.20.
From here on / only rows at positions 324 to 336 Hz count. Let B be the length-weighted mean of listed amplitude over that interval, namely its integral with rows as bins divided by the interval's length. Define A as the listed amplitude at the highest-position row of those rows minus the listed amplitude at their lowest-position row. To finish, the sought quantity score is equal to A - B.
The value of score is -2.0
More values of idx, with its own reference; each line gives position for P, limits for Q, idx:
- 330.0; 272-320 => 0.140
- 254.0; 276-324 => 0.218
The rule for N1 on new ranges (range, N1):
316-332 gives 3.78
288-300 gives 4.18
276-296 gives 3.96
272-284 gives 3.84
